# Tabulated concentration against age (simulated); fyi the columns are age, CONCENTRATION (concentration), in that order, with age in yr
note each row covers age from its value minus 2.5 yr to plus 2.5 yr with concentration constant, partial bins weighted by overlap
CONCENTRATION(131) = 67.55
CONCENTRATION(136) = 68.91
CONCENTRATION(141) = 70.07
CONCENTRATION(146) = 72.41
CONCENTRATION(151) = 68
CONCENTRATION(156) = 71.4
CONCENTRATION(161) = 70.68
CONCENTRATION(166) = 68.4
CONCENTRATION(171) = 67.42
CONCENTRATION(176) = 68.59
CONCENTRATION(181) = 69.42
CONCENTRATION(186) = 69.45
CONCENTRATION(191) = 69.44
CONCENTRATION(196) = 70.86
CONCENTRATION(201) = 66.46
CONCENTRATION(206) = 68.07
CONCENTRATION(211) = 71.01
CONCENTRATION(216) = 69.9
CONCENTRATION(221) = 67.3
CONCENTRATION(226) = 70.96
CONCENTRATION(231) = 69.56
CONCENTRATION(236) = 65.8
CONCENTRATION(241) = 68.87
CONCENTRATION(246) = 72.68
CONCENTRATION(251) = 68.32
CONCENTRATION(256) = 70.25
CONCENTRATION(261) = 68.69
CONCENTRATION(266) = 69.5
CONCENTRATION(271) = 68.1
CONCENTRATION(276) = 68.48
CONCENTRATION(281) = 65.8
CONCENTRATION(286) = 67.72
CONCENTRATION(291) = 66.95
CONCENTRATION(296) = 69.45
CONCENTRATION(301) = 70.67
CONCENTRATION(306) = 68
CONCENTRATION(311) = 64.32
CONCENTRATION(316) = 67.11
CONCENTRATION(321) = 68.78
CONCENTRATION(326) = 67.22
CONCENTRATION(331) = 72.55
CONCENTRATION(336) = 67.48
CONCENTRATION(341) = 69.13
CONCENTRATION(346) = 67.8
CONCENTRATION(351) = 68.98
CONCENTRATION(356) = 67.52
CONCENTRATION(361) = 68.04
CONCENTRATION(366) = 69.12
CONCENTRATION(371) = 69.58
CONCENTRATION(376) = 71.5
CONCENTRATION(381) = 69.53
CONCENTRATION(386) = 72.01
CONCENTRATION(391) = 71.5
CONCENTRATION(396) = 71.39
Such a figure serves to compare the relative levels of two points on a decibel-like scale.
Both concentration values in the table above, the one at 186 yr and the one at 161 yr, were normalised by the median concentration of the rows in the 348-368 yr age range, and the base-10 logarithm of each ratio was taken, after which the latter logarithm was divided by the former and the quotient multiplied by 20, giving 46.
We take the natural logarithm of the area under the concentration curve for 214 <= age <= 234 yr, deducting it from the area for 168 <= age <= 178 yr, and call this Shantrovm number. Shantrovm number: 673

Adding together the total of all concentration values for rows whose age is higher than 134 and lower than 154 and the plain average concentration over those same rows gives 349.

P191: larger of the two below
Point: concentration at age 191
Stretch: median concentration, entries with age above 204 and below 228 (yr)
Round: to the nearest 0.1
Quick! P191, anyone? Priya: 69.9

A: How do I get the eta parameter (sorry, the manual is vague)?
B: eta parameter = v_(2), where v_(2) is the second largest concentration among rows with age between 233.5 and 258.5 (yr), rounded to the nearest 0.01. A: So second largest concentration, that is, 70.25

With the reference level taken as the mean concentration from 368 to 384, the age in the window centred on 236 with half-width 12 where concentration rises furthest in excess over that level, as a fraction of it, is 246 yr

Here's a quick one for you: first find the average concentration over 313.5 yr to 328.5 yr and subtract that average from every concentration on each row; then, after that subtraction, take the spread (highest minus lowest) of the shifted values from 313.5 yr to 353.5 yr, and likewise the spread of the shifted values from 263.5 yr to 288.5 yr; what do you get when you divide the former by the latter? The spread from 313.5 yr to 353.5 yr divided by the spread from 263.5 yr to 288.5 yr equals 1.5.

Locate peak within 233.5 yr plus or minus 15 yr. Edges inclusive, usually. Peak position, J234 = 246 yr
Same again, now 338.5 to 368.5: 341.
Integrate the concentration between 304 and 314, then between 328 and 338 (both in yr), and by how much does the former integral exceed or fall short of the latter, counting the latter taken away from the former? -39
